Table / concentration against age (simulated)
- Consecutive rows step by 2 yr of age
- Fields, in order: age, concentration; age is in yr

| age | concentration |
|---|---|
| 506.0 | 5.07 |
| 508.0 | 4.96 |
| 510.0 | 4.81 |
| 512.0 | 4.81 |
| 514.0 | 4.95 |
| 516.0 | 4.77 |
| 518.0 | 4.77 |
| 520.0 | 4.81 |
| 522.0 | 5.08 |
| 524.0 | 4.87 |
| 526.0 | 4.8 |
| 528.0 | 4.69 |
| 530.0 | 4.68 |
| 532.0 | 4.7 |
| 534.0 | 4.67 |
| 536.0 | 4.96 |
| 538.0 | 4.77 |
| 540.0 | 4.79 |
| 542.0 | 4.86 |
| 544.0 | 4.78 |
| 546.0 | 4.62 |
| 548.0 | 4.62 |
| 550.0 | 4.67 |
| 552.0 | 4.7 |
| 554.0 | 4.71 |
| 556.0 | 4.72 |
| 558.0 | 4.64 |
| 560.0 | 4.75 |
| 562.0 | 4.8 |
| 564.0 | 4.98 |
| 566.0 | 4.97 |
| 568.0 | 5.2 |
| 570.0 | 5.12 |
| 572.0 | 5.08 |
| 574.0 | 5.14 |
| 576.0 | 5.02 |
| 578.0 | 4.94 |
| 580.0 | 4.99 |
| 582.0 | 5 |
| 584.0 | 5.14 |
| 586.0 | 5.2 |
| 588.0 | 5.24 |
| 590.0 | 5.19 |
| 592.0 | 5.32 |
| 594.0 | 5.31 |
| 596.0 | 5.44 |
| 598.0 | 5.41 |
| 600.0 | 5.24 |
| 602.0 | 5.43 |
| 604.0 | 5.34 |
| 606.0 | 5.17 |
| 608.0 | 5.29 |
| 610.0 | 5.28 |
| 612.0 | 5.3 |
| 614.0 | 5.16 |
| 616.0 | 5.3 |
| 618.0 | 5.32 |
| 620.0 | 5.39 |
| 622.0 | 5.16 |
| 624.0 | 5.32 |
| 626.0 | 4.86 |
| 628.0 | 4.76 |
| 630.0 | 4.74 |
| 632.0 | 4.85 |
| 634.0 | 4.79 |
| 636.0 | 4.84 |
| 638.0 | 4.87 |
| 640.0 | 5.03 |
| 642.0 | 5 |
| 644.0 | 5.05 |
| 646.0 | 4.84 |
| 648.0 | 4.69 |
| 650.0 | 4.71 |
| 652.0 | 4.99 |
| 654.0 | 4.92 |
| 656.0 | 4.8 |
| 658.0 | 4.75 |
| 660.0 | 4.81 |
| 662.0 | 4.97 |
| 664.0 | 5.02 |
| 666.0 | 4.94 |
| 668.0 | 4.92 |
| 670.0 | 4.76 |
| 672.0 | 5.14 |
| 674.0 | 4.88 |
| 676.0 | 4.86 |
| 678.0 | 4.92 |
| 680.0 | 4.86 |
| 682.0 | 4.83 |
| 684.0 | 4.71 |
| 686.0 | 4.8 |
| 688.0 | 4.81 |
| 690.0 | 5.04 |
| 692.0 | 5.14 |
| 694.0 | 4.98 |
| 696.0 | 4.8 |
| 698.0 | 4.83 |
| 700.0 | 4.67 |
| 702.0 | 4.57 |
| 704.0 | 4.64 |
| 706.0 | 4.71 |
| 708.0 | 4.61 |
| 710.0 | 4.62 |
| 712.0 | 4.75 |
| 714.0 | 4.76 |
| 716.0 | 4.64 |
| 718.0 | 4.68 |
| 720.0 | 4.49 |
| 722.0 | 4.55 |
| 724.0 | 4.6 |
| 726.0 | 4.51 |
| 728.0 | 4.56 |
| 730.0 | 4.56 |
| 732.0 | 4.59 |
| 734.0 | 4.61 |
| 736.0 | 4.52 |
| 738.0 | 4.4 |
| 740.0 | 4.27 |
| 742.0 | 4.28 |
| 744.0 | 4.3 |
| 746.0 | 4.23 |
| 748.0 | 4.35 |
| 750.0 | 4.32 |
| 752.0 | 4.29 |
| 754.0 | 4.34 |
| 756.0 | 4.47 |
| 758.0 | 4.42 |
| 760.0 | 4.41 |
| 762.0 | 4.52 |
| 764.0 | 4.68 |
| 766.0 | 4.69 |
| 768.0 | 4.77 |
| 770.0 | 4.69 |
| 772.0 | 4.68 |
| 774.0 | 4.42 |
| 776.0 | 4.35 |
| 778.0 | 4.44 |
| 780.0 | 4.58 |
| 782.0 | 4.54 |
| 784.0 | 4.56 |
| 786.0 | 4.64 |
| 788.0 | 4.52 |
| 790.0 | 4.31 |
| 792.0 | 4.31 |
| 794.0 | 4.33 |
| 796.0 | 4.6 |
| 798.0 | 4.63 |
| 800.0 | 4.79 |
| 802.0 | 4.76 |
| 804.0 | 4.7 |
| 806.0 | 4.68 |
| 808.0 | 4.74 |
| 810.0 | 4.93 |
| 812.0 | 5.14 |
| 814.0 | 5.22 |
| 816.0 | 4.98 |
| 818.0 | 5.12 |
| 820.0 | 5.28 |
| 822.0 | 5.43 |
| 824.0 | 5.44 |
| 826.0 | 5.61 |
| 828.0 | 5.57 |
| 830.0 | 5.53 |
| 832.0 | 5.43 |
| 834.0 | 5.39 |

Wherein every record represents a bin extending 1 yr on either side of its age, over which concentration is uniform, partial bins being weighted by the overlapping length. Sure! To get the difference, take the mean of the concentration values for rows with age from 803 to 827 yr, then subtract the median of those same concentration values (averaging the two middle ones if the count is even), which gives -0.024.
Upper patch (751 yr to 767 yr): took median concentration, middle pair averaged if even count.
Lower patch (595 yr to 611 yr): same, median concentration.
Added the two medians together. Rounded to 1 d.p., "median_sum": 9.8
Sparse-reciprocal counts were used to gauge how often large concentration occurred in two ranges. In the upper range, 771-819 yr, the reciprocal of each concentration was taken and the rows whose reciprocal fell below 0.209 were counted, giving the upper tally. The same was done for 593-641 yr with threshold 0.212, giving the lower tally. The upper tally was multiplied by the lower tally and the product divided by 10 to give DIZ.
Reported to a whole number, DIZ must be 14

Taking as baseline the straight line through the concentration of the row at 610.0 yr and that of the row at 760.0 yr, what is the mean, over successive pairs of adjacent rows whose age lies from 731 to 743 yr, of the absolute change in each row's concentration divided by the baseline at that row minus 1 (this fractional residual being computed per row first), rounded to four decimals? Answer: 0.0158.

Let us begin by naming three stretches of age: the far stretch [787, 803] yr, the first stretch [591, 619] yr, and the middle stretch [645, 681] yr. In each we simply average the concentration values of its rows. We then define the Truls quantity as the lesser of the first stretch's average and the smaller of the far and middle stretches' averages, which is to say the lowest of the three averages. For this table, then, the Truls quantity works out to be 4.53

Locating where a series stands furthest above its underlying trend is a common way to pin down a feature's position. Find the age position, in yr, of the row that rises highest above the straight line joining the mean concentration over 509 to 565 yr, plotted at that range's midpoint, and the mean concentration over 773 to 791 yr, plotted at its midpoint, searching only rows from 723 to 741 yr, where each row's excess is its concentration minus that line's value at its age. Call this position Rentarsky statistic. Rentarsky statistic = 734.0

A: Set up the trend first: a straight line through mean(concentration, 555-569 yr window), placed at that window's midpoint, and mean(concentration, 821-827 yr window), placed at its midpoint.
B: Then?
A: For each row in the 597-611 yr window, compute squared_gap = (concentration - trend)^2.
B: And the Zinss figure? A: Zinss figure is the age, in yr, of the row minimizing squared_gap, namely 606.0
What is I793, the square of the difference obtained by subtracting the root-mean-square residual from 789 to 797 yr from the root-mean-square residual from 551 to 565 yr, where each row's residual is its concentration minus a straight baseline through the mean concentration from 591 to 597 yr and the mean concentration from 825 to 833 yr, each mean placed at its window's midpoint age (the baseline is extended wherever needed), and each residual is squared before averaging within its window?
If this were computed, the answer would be 0.30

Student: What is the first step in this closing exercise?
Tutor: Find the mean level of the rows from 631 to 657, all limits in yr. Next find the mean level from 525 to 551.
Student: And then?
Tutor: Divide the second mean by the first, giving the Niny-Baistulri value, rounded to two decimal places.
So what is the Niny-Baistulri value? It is 0.97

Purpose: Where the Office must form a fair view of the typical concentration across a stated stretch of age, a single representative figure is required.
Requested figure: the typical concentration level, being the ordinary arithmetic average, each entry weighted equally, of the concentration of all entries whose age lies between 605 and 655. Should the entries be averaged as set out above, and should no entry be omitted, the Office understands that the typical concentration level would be 5.0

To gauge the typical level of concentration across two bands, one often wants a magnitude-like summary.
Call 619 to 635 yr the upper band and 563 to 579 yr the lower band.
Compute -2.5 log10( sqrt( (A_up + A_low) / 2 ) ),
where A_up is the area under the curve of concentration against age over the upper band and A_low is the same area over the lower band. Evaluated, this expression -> -2.38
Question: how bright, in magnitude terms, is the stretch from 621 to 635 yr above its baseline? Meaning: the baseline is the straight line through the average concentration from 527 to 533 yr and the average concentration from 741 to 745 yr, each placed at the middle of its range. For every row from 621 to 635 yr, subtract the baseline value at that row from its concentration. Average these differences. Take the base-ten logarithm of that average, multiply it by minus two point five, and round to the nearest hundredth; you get 0.94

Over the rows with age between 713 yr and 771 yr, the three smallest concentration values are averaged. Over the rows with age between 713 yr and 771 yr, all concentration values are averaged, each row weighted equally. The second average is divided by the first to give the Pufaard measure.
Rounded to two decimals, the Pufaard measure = 1.06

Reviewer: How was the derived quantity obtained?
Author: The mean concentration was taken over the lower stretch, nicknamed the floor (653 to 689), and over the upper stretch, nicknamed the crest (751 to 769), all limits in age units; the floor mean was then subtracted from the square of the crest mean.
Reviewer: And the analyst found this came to 15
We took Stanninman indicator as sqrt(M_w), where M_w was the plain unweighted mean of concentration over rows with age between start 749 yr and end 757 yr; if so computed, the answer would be 2.09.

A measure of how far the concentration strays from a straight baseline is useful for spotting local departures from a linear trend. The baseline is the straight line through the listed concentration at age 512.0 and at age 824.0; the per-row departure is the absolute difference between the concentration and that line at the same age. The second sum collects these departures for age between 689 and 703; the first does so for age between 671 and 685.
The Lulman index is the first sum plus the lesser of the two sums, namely 3.7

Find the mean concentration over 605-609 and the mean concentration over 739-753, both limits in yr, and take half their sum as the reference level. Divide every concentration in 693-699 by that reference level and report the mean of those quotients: 1.023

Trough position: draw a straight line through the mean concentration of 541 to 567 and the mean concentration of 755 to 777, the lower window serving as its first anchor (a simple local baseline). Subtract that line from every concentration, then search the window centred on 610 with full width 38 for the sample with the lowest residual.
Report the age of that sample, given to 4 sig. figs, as 628.0 yr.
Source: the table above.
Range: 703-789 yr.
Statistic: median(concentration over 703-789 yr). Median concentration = 4.55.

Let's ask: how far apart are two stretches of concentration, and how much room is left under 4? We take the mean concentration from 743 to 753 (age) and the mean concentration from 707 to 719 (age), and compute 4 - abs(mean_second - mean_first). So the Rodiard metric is 3.62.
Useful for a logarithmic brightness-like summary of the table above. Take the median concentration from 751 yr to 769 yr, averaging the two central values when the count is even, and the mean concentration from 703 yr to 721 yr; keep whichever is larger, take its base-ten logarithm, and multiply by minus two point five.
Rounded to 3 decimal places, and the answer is -1.670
